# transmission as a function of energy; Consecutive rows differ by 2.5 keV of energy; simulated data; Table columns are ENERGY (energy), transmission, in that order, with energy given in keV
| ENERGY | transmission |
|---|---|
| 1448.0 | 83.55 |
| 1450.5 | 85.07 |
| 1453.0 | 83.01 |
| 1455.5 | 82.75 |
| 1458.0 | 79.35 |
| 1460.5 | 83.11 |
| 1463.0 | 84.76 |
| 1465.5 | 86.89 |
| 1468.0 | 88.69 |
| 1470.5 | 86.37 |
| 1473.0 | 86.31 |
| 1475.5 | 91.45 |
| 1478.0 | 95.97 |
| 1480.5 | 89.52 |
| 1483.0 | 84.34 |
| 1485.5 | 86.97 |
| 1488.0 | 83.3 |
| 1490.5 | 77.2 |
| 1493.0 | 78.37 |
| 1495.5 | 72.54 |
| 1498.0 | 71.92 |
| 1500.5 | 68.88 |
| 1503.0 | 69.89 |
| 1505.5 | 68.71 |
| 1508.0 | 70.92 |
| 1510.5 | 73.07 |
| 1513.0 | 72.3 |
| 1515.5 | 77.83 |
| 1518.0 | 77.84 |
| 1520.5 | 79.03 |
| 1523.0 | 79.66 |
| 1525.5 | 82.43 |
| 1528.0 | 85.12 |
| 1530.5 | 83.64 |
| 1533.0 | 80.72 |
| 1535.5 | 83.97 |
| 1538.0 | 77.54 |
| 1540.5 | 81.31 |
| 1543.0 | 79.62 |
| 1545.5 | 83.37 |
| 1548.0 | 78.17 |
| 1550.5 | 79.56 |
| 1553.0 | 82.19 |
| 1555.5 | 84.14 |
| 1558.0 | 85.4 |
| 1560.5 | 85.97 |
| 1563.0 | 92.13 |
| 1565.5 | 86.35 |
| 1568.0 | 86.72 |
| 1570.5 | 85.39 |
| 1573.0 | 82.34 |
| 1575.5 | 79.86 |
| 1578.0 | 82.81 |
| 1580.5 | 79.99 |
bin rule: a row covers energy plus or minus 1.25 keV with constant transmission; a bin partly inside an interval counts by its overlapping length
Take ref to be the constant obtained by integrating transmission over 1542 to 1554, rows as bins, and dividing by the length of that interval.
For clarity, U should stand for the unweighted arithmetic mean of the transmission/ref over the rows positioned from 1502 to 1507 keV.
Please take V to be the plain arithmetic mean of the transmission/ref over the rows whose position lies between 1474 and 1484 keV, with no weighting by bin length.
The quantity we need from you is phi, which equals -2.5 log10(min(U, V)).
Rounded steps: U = 0.86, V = 1.12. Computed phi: 0.16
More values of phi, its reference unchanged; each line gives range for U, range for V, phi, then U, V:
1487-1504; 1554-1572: 0.08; 0.93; 1.07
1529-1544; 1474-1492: -0.01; 1.01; 1.08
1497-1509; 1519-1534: 0.15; 0.87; 1.01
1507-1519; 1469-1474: 0.09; 0.92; 1.07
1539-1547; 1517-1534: -0.01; 1.01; 1.01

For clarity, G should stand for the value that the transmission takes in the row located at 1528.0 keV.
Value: 85.12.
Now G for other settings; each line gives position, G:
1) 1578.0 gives 82.81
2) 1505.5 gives 68.71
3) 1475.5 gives 91.45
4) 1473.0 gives 86.31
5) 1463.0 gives 84.76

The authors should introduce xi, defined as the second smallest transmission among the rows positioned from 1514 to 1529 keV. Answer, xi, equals 77.84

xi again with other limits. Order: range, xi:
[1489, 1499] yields 72.54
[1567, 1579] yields 82.34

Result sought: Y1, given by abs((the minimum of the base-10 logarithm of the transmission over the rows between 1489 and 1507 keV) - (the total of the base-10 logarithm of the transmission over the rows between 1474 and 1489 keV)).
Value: 10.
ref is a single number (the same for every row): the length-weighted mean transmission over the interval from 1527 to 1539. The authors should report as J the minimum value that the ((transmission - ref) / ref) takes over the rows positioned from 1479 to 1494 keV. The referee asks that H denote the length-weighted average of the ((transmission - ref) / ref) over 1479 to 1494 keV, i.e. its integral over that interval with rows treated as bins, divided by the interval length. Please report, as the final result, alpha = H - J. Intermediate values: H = 0.016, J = -0.061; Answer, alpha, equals 0.08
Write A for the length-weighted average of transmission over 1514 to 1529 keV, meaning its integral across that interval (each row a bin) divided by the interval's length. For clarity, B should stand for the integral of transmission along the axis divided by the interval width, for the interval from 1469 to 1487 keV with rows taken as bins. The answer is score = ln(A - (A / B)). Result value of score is 4.37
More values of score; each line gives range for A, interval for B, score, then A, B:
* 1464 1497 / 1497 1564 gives 4.43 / 85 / 79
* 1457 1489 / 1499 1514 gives 4.45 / 87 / 71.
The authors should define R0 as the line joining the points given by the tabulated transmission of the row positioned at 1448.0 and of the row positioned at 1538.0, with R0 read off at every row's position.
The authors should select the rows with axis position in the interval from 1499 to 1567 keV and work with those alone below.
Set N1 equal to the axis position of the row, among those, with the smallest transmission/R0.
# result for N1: 1500.5 keV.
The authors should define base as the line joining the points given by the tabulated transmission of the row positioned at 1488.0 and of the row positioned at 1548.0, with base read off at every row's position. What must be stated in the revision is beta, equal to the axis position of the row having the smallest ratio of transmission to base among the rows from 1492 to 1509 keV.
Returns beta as 1500.5 keV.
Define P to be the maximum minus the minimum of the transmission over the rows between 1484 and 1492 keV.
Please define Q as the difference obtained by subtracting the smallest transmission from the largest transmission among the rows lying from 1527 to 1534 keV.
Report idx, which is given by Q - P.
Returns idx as -5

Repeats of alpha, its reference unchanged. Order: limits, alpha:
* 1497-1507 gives 0.01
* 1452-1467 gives 0.05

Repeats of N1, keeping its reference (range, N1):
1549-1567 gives 1550.5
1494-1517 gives 1500.5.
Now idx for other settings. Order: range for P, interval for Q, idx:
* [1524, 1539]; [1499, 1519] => 2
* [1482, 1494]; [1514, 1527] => -5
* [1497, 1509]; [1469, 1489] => 9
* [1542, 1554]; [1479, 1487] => 0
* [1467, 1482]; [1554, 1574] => 0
